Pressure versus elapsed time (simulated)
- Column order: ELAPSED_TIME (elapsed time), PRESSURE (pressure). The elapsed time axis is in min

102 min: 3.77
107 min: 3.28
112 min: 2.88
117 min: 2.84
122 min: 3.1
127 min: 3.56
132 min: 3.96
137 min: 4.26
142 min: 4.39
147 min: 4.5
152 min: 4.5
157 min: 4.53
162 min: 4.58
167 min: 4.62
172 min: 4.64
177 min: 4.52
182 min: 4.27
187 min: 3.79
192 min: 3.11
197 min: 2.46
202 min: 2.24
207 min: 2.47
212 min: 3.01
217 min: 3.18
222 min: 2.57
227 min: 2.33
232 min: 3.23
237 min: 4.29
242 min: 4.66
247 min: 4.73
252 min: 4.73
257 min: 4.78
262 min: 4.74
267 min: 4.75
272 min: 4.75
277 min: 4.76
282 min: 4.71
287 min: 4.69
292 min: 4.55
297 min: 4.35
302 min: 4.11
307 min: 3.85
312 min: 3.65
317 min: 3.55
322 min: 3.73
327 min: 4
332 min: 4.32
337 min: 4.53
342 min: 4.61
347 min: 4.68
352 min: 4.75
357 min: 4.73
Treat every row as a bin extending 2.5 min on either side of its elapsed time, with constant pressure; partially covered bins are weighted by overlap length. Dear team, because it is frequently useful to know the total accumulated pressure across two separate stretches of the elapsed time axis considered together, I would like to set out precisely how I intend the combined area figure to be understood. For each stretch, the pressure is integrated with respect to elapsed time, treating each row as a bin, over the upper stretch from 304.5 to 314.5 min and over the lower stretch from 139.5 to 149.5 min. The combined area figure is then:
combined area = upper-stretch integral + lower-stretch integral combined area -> 82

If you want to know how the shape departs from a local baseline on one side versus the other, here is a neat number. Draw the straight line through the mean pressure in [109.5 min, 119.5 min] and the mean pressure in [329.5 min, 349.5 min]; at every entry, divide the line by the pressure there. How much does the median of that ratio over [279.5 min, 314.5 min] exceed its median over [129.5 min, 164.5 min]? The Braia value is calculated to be 0.27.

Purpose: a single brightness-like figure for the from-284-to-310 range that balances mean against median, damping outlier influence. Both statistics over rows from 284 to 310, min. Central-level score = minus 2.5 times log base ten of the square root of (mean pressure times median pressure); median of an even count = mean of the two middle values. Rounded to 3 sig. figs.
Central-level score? -1.59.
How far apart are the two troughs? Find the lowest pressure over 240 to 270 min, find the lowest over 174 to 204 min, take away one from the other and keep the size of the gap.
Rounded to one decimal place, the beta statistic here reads 2.4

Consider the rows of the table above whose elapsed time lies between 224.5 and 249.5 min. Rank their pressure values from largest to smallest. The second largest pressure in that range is 4.66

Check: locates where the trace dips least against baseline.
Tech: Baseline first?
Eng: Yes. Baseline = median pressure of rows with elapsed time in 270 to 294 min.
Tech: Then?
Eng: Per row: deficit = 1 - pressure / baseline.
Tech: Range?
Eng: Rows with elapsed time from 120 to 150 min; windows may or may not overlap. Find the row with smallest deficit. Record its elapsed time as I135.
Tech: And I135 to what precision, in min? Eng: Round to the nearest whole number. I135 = 147 min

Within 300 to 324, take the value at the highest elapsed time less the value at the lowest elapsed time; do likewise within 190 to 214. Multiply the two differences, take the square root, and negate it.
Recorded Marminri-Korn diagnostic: -0.19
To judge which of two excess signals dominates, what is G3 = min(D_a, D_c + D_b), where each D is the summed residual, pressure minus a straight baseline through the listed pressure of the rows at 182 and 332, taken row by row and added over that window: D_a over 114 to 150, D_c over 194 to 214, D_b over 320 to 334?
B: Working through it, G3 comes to -8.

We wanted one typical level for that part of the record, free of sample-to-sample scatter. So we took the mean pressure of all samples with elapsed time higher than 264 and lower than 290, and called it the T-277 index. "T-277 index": 4.73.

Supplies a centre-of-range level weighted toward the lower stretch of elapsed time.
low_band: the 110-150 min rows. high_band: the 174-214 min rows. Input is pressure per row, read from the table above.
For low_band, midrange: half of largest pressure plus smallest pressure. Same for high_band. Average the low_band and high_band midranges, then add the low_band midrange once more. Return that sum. 7.2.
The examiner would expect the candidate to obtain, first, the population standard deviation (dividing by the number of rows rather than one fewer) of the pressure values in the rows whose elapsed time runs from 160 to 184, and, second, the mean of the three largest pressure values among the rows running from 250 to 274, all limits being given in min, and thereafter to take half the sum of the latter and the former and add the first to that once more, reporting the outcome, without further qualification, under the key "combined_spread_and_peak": 2.6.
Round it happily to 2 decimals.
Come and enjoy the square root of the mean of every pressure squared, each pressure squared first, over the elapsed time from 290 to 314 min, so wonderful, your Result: 4.11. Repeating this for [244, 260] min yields 4.75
